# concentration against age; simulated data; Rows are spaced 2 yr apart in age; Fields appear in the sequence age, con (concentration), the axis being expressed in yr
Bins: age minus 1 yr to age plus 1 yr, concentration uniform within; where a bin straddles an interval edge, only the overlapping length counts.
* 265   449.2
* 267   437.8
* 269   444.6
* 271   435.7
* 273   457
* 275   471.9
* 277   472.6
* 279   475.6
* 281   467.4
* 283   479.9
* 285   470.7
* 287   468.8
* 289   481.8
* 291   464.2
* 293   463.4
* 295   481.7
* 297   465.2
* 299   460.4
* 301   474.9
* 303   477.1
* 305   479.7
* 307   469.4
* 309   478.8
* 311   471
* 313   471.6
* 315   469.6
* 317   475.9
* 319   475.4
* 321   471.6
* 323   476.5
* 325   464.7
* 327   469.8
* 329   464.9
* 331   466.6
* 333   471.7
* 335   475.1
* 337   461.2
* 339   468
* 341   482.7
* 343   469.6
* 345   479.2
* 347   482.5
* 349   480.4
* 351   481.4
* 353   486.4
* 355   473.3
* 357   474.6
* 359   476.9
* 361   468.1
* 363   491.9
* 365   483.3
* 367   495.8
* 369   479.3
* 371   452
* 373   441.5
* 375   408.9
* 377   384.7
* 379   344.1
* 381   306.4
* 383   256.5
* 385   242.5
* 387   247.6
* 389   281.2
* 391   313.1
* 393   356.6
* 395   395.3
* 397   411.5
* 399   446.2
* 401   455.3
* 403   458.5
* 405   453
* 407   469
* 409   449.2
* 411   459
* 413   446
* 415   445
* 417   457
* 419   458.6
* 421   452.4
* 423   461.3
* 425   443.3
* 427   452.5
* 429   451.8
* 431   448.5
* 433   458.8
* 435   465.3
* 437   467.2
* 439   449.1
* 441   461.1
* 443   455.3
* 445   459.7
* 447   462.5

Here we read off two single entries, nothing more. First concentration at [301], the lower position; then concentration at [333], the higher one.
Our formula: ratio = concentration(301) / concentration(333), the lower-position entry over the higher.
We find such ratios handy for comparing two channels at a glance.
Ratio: 1.01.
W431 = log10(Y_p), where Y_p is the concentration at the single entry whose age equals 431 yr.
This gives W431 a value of 2.65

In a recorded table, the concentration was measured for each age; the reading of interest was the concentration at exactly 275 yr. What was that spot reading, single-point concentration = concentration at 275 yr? 471.9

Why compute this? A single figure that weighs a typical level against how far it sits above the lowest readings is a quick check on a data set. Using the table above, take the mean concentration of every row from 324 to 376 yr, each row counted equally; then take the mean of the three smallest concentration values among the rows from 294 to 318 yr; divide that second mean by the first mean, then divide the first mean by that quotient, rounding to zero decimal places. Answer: 477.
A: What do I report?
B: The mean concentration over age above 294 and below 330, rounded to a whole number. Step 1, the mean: 472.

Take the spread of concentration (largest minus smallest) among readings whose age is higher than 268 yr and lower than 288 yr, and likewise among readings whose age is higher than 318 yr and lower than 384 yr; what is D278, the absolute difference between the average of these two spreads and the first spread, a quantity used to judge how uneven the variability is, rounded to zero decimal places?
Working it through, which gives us 98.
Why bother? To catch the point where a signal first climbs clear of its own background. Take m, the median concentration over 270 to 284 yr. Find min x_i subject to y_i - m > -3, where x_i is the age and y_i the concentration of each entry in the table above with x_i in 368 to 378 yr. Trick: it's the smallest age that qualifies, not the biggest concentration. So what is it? 369 yr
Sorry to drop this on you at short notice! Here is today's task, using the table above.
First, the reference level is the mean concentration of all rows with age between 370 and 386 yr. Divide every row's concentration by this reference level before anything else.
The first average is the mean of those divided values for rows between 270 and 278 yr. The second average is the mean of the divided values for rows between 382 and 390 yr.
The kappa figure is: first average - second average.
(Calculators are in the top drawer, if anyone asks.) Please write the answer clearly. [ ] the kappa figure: 0.571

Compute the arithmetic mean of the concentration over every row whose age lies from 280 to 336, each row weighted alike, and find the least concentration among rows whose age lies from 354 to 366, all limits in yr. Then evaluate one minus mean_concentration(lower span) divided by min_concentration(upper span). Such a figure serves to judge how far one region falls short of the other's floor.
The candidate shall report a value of -0.01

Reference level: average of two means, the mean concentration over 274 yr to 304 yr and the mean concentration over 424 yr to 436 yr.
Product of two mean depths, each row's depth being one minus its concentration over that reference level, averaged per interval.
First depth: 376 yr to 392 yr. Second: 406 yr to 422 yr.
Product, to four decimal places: 0.0062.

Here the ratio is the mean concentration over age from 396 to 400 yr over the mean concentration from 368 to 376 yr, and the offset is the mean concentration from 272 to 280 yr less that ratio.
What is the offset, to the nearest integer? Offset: 468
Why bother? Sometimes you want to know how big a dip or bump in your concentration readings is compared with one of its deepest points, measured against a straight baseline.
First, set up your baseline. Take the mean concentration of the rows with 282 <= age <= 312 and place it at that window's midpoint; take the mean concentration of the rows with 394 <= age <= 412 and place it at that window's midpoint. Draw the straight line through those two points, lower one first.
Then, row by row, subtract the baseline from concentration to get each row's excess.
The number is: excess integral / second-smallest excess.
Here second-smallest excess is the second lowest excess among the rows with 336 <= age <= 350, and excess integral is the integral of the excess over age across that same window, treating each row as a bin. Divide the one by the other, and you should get 30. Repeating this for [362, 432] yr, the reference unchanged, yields 11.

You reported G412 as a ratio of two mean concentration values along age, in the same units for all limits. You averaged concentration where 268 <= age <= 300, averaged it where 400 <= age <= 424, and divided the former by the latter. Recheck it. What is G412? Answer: 1.02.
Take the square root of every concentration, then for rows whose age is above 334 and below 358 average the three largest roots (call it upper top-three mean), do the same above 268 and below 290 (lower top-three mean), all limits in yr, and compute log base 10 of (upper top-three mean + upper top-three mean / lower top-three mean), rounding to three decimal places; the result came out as 1.362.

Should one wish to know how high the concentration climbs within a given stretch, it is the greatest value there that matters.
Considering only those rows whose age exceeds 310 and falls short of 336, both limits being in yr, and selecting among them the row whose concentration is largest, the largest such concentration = 476.5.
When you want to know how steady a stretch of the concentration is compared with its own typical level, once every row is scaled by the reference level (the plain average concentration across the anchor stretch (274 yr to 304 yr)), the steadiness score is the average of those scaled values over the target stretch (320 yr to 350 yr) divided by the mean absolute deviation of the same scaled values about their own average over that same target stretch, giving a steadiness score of 83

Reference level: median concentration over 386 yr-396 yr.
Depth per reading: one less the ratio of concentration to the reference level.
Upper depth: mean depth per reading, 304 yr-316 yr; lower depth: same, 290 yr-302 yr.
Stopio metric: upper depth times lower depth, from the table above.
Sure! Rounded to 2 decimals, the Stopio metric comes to 0.25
